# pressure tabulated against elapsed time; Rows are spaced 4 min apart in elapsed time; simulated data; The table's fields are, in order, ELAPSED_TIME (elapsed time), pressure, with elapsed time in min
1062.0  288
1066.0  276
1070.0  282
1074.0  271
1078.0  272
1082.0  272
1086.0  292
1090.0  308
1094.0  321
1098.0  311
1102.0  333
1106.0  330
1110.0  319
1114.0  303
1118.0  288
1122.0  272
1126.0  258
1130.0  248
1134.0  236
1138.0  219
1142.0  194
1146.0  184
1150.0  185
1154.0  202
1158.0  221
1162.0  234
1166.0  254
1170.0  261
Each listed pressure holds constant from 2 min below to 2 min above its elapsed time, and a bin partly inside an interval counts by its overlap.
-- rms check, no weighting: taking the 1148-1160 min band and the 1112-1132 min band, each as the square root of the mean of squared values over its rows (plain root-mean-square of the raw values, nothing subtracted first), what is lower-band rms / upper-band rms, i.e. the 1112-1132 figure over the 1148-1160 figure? 1.35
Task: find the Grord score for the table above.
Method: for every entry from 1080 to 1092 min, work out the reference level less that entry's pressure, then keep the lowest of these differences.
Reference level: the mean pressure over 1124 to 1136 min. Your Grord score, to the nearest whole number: -61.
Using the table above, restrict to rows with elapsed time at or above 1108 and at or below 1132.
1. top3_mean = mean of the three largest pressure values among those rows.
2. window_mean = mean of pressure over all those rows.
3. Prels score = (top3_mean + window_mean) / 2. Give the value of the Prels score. 292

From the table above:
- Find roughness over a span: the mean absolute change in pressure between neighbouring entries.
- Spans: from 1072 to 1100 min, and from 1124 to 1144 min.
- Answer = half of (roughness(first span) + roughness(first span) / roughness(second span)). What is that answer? 5.3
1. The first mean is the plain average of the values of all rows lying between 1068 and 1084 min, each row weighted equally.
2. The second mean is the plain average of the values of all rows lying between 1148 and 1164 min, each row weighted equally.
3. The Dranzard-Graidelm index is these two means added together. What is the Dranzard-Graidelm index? 485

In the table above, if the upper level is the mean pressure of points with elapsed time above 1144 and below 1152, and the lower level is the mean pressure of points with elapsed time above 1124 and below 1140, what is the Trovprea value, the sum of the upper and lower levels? 425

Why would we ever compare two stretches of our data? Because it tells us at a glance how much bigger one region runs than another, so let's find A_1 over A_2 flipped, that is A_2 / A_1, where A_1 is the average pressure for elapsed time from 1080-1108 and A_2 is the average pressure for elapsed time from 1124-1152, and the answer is 0.70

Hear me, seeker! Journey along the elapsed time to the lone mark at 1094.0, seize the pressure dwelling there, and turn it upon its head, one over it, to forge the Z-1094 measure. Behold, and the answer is 0.0031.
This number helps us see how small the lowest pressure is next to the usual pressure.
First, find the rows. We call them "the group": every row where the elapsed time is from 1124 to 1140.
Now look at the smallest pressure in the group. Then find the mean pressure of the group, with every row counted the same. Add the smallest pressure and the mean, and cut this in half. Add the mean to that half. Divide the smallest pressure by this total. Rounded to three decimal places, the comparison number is 0.466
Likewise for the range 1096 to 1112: 0.486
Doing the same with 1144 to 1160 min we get 0.473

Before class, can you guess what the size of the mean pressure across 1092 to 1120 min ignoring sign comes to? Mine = 315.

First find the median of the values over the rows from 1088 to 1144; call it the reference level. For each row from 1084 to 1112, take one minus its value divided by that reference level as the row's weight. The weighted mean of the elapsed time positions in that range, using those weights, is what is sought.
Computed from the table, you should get 1101.8 min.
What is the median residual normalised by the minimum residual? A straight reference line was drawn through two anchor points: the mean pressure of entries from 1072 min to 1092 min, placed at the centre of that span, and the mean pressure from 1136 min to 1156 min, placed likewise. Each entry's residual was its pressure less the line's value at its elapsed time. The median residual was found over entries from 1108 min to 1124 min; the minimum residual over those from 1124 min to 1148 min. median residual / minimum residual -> -4.6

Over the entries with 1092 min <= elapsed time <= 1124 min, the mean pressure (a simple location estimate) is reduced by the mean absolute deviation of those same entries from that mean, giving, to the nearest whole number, 293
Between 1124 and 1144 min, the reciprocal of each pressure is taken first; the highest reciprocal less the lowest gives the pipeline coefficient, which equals 0.0013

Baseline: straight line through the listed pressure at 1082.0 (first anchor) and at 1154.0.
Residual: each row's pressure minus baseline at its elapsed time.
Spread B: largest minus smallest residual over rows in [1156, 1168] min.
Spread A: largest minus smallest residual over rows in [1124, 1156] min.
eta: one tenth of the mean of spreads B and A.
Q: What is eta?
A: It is 4.8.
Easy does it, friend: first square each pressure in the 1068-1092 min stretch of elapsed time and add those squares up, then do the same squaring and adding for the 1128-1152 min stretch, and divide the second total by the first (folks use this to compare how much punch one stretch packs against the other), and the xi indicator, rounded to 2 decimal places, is 0.56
